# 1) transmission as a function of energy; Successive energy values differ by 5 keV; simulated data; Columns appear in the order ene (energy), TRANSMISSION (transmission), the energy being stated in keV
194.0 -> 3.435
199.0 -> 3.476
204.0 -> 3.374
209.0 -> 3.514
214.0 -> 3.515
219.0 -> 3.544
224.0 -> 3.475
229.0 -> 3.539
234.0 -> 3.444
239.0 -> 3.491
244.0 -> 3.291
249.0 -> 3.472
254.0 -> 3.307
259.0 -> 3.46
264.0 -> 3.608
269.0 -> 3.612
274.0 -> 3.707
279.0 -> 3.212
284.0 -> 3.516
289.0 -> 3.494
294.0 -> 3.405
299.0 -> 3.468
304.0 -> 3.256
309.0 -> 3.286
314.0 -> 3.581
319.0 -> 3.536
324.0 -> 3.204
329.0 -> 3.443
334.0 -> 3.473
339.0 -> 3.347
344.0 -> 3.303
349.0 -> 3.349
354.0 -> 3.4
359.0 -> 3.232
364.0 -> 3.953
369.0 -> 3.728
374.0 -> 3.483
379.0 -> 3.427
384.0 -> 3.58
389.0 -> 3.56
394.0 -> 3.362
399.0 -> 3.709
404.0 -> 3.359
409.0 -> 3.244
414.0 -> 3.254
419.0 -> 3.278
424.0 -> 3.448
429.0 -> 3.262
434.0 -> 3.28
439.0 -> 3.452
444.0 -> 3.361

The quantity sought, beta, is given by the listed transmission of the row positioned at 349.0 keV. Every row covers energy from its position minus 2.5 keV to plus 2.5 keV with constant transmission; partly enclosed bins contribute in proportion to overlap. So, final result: 3.349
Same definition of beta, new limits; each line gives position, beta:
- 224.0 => 3.475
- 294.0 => 3.405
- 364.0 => 3.953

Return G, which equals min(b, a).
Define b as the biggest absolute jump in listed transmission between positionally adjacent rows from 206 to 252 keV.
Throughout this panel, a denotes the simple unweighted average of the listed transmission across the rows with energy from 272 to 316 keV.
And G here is 0.20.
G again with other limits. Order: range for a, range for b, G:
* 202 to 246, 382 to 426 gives 0.35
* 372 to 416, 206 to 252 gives 0.20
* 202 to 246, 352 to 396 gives 0.72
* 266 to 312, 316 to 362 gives 0.33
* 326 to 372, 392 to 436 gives 0.35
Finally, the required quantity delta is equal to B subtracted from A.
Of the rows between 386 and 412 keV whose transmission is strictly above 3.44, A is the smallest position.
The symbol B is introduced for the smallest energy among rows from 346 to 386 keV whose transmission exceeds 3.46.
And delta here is 25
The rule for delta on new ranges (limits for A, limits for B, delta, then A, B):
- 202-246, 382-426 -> -175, 209.0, 384.0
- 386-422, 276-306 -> 105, 389.0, 284.0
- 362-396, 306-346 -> 50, 364.0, 314.0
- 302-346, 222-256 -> 90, 314.0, 224.0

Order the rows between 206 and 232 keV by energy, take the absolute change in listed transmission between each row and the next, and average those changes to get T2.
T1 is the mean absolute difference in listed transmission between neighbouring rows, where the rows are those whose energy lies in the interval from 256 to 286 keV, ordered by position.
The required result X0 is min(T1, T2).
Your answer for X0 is 0.04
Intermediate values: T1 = 0.21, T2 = 0.04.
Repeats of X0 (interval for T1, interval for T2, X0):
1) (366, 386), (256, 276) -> 0.08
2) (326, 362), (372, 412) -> 0.08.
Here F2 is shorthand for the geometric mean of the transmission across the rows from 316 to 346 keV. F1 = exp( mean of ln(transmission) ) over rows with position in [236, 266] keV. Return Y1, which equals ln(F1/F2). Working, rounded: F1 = 3.436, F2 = 3.38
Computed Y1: 0.016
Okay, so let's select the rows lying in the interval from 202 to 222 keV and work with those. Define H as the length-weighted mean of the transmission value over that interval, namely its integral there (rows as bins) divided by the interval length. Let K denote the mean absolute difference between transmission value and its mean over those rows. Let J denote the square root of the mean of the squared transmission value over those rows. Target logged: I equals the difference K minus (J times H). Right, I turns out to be -12.1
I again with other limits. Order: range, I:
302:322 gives -11.5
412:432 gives -10.9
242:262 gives -11.4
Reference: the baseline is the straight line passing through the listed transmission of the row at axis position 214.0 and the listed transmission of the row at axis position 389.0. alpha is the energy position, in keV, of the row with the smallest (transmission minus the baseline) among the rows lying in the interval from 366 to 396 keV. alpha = 394.0 keV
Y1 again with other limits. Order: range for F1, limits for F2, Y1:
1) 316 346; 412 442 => 0.016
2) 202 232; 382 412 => 0.008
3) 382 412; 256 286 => -0.014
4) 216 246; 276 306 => 0.021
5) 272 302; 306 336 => 0.013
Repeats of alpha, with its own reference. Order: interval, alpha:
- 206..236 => 234.0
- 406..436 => 409.0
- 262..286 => 279.0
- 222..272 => 244.0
